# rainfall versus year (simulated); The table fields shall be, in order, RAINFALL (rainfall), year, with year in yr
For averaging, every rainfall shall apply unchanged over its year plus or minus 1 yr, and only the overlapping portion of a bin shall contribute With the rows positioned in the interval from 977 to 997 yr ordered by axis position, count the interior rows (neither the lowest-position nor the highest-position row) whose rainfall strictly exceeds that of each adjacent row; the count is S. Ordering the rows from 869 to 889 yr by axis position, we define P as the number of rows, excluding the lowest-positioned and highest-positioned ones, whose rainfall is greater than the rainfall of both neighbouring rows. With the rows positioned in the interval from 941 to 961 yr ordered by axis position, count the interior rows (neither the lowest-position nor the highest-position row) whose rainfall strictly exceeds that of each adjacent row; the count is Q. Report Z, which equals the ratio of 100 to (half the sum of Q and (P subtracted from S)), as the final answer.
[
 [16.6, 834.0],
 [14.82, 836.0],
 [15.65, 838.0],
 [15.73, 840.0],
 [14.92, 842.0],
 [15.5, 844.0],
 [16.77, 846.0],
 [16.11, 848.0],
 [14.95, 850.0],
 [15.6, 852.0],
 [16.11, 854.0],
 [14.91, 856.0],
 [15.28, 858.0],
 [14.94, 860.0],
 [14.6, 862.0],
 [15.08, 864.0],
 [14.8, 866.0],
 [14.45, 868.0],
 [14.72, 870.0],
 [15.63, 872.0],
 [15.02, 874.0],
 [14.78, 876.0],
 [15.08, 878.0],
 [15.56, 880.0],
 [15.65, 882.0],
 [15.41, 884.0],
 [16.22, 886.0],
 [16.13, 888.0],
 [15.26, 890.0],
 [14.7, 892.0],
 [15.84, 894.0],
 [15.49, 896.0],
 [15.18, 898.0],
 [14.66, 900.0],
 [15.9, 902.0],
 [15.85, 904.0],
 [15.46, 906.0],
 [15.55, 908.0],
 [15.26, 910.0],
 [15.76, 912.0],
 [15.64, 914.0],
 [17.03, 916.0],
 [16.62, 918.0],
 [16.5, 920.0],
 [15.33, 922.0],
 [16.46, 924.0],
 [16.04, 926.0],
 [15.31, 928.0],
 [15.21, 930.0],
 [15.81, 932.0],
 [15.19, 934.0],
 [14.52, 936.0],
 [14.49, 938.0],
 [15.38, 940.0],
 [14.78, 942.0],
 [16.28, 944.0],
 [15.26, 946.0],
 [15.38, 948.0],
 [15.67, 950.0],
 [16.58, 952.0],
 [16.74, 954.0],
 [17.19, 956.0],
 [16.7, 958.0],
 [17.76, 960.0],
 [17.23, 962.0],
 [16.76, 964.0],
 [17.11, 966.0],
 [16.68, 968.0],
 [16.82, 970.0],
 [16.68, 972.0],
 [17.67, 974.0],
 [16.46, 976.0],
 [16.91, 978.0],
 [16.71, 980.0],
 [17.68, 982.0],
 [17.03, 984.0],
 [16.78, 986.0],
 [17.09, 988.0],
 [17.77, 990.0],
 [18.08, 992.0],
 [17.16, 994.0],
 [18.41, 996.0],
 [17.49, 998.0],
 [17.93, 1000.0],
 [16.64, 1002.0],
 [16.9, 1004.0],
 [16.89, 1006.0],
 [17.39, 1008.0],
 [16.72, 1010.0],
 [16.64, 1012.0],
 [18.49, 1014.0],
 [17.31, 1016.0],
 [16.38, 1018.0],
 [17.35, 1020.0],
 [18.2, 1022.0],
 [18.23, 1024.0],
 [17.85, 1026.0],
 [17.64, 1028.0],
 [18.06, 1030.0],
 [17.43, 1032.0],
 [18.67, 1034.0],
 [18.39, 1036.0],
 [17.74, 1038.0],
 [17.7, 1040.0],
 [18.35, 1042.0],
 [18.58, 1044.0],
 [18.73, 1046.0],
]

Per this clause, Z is 200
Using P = 3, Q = 2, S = 2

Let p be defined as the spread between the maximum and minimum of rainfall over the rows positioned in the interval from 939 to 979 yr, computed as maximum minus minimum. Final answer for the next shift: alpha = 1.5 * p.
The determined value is 4.5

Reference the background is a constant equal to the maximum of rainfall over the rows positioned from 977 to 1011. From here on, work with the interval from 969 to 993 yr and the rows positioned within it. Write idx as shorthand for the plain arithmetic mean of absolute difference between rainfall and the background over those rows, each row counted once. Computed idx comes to 1.3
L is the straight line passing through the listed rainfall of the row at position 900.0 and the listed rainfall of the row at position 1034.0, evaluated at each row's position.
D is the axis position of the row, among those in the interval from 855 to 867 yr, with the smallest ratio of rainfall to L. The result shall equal 862.0 yr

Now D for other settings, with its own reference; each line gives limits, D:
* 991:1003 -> 1002.0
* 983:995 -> 986.0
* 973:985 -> 976.0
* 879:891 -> 890.0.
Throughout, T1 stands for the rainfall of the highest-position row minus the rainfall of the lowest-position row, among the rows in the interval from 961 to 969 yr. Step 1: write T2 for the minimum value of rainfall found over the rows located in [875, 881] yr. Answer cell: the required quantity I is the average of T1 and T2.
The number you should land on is 7.1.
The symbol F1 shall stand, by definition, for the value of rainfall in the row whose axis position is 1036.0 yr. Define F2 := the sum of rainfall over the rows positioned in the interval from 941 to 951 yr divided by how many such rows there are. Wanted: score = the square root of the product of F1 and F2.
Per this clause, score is 16.9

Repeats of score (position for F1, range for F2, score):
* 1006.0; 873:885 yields 16.0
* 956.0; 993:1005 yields 17.3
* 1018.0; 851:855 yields 16.1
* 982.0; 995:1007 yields 17.5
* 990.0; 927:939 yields 16.4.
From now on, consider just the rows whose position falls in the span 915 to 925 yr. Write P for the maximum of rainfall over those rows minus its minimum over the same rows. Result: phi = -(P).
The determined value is -1.7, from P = 1.7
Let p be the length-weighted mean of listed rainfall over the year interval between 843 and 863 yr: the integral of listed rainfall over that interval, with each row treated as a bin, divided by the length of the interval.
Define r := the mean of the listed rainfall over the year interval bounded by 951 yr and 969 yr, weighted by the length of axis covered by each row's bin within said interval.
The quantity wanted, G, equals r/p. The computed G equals 1.10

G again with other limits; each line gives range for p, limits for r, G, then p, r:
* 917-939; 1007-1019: 1.10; 15.6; 17.2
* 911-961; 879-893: 0.98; 15.9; 15.6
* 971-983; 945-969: 0.97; 17.0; 16.6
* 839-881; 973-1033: 1.14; 15.3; 17.4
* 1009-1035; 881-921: 0.89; 17.6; 15.7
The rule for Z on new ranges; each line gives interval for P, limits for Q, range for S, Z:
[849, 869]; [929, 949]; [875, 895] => 100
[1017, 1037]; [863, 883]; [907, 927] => 200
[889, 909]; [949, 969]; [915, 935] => 67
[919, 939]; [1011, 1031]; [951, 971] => 67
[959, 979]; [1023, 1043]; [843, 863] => 100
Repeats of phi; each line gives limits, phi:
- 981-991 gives -1.0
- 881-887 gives -0.8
